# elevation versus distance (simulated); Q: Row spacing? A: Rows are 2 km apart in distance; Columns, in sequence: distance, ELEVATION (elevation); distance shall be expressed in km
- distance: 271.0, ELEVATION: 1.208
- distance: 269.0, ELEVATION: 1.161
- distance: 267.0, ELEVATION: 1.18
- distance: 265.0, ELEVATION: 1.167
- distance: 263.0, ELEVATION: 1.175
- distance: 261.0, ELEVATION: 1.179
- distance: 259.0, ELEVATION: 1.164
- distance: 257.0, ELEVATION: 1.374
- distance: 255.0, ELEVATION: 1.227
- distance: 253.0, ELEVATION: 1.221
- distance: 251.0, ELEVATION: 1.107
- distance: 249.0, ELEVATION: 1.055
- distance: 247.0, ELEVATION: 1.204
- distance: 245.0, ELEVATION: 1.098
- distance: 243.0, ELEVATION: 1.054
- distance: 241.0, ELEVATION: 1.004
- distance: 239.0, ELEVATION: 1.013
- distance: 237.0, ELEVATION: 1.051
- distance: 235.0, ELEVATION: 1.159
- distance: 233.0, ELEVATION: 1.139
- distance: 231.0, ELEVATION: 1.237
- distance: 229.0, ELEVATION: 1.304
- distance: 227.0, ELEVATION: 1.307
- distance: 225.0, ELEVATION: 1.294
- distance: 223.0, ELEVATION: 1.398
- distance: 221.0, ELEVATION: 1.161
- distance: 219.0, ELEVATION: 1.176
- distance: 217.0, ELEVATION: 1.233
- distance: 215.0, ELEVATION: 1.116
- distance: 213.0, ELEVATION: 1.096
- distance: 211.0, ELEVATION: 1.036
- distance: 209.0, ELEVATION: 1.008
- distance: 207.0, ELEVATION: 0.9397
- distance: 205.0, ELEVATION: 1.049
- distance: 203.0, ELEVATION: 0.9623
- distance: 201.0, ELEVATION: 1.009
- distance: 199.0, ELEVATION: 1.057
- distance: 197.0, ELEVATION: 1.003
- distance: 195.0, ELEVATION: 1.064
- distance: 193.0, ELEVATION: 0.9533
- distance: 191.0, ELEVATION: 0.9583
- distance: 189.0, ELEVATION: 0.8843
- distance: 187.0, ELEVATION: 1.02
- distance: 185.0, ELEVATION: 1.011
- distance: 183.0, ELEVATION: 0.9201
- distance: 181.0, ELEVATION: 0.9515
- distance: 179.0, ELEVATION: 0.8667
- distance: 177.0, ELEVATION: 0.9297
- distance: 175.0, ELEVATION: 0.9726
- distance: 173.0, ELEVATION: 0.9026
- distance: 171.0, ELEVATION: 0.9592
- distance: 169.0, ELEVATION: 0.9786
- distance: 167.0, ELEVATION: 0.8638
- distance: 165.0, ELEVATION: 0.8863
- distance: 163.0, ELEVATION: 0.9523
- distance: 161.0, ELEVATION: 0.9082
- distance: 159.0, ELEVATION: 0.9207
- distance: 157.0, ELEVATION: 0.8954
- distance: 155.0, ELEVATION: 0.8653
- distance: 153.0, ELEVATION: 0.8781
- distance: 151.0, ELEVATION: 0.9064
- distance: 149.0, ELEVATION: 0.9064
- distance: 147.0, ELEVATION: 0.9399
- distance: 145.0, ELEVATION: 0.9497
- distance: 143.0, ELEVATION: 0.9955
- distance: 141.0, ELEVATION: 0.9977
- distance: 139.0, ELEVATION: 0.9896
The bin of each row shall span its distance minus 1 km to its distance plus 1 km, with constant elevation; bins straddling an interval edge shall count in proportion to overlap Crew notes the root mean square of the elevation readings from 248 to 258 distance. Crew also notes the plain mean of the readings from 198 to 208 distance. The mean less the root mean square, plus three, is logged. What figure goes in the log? 2.80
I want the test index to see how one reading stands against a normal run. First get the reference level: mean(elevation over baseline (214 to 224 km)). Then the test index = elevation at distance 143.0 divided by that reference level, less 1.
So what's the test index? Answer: -0.18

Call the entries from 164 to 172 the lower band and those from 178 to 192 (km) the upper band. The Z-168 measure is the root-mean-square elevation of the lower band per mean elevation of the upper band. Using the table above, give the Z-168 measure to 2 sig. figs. 0.98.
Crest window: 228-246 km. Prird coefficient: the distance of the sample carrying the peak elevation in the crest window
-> 229.0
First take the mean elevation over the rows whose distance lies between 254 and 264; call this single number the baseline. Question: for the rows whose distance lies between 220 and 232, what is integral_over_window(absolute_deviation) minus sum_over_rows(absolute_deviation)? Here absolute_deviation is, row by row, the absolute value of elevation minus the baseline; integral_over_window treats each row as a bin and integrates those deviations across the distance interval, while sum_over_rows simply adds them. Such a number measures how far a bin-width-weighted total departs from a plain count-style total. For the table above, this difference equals 0.48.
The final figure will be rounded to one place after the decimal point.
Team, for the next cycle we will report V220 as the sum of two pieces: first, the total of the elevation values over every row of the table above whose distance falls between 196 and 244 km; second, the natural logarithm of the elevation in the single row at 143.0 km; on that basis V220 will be 26.8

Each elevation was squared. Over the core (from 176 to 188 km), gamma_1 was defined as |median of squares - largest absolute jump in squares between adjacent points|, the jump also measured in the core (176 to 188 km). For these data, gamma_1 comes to 0.71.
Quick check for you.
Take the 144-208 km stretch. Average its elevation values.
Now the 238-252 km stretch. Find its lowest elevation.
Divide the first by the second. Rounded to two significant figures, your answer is 0.94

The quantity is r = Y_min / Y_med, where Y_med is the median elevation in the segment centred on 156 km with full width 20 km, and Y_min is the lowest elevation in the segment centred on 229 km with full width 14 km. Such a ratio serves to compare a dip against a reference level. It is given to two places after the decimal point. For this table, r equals 1.26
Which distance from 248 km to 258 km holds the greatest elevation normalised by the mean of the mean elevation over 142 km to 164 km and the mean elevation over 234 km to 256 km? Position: 257.0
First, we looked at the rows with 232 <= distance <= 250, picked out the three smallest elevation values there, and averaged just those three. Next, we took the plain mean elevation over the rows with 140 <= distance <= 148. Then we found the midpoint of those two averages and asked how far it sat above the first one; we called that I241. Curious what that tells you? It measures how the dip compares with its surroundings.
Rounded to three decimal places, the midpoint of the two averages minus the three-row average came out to -0.026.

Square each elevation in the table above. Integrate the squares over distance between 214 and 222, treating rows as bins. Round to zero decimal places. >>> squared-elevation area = 11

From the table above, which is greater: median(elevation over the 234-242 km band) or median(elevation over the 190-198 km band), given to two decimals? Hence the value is 1.03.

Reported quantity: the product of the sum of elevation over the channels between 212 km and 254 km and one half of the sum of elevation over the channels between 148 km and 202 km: 311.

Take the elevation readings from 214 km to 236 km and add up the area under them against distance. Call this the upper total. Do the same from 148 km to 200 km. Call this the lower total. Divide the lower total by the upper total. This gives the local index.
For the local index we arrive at 1.8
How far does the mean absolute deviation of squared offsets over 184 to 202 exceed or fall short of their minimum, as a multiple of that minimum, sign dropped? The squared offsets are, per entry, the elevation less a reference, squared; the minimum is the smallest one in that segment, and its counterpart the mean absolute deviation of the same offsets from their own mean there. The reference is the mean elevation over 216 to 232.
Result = 0.4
